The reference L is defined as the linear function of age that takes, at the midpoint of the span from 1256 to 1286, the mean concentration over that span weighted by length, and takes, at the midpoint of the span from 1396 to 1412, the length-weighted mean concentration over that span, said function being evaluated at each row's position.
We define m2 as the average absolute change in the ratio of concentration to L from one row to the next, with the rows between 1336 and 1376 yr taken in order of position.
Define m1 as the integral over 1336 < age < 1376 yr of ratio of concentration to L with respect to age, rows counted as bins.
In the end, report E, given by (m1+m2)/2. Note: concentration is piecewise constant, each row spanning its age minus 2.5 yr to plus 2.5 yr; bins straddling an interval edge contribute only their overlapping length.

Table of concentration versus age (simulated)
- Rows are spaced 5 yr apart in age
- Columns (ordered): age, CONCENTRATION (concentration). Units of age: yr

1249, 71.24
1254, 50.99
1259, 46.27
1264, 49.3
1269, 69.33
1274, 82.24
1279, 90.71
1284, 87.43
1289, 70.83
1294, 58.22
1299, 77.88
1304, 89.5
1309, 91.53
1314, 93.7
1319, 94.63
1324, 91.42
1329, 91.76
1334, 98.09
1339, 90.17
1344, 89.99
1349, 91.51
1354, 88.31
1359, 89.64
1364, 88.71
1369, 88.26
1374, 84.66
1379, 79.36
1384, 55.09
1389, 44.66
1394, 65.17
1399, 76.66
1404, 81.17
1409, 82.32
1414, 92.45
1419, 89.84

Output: 23.3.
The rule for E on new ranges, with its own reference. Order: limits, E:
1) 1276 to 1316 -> 22.9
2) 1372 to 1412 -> 18.1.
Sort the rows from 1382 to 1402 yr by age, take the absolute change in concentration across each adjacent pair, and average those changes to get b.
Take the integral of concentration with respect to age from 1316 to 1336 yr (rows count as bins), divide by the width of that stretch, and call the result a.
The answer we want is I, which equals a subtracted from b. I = -80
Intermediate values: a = 94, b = 14.1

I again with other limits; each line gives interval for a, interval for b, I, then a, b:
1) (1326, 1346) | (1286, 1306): -78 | 93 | 14.6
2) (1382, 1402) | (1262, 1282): -47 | 61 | 13.8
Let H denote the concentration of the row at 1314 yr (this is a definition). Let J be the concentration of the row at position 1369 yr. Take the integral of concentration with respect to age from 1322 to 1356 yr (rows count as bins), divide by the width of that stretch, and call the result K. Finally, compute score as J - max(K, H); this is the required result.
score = -5.4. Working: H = 93.7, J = 88.26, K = 91.7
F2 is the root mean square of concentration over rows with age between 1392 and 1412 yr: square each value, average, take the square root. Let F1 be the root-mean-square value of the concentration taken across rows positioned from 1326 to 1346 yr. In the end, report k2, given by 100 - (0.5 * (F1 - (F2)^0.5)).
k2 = 58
